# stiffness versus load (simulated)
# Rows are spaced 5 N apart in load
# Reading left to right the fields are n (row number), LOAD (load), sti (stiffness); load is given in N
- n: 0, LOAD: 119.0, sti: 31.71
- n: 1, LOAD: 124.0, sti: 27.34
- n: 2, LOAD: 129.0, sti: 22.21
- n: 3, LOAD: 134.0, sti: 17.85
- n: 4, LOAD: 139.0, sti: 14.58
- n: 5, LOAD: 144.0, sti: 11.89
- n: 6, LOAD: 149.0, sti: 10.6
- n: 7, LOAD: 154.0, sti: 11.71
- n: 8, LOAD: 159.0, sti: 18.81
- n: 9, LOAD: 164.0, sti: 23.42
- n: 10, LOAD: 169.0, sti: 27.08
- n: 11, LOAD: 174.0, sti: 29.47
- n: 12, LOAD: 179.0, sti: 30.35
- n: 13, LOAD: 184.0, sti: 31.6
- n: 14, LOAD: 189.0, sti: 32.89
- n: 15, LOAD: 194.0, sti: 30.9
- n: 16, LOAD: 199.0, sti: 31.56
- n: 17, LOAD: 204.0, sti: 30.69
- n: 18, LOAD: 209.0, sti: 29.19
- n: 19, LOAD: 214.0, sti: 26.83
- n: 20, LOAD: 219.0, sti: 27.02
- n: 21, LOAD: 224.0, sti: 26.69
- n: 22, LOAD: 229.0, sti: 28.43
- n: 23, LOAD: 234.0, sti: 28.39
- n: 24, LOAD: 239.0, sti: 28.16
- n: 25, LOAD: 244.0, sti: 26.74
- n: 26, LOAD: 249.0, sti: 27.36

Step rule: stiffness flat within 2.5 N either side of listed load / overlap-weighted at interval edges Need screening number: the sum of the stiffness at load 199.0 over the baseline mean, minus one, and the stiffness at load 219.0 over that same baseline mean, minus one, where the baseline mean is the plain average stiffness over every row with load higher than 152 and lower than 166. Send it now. 1.3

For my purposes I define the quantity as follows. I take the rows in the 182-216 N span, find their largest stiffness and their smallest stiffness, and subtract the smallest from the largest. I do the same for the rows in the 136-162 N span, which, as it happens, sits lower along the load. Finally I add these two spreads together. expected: 14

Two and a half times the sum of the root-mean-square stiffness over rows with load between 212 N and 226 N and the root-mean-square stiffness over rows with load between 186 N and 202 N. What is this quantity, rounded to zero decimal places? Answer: 147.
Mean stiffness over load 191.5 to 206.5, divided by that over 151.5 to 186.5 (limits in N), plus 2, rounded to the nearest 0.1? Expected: 3.3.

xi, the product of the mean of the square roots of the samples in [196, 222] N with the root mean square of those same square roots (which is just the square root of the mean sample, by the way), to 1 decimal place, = 29.0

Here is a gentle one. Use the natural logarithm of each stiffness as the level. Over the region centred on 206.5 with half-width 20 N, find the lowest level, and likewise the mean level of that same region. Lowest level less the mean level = -0.10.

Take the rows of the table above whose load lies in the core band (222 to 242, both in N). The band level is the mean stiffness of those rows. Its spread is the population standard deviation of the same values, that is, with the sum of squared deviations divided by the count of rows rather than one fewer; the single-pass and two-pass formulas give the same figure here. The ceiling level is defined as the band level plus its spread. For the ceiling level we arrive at 28.6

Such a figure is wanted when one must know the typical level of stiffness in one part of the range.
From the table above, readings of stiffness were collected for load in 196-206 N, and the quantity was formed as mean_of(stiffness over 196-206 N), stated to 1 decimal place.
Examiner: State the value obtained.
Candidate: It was 31.1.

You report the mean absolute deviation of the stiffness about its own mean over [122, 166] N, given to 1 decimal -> 4.8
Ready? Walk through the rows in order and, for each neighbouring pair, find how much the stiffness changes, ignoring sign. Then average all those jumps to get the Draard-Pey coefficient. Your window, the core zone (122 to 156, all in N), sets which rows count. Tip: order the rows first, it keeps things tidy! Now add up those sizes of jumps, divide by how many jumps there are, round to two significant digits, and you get 3.0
